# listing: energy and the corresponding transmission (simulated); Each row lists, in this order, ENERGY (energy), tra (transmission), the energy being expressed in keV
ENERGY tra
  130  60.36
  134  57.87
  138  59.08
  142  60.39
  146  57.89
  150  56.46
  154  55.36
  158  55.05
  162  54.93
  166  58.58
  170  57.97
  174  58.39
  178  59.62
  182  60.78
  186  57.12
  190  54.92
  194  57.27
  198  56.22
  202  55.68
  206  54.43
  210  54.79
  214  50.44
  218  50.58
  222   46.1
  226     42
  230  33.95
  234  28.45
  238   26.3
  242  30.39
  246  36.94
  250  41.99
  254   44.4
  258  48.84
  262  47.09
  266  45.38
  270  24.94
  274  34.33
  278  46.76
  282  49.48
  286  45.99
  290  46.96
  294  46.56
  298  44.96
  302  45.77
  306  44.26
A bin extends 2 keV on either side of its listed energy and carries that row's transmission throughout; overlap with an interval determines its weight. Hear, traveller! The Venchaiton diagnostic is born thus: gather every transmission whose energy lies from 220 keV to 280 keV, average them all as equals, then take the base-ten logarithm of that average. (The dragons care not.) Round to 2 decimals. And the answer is 1.59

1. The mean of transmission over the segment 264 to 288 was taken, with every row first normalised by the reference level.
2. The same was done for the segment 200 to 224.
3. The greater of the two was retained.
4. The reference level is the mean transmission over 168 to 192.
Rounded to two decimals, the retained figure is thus 0.89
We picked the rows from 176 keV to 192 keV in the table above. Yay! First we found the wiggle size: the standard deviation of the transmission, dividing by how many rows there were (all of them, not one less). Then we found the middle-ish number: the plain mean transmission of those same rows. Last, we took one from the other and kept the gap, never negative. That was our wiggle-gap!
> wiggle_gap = 56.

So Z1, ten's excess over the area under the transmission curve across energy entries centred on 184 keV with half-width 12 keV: -1382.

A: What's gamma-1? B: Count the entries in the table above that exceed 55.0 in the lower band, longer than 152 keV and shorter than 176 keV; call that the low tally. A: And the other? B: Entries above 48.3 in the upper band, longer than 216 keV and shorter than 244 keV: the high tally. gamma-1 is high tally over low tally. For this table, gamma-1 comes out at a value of 0.20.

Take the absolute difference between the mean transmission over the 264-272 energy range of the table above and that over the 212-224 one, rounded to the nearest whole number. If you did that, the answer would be 14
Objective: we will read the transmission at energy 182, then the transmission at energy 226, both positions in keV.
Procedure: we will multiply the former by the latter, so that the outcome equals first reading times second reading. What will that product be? 2553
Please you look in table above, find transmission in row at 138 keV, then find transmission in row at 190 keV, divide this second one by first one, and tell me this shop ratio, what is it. 0.93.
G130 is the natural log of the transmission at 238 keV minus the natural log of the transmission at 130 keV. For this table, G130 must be -0.8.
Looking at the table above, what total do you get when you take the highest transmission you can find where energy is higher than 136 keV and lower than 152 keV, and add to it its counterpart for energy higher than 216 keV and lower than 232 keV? 111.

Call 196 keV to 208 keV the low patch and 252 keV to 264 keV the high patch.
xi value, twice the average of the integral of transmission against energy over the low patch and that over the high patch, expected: 1227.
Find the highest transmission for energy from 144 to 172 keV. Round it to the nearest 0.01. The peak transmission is 58.58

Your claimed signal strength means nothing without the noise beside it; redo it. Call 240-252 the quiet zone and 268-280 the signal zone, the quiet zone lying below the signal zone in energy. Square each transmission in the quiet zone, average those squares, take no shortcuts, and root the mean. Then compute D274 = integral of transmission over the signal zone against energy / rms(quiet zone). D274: 11.5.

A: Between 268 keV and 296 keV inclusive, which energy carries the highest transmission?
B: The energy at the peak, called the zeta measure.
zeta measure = 282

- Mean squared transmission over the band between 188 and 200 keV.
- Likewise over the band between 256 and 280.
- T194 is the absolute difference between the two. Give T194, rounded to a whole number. 1377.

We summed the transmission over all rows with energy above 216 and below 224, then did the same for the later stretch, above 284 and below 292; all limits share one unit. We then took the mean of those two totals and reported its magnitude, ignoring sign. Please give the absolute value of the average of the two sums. 95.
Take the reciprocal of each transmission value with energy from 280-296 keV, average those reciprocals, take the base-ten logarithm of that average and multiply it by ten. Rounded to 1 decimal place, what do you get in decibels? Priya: -16.7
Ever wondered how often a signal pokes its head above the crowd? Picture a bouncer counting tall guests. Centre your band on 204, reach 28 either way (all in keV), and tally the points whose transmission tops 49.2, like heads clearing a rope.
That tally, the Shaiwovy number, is 11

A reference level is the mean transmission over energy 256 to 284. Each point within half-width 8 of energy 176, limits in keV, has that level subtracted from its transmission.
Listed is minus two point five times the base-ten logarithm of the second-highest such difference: -3.1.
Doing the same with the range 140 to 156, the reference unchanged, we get -3.0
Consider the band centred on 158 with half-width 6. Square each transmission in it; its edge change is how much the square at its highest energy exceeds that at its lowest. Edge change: -47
